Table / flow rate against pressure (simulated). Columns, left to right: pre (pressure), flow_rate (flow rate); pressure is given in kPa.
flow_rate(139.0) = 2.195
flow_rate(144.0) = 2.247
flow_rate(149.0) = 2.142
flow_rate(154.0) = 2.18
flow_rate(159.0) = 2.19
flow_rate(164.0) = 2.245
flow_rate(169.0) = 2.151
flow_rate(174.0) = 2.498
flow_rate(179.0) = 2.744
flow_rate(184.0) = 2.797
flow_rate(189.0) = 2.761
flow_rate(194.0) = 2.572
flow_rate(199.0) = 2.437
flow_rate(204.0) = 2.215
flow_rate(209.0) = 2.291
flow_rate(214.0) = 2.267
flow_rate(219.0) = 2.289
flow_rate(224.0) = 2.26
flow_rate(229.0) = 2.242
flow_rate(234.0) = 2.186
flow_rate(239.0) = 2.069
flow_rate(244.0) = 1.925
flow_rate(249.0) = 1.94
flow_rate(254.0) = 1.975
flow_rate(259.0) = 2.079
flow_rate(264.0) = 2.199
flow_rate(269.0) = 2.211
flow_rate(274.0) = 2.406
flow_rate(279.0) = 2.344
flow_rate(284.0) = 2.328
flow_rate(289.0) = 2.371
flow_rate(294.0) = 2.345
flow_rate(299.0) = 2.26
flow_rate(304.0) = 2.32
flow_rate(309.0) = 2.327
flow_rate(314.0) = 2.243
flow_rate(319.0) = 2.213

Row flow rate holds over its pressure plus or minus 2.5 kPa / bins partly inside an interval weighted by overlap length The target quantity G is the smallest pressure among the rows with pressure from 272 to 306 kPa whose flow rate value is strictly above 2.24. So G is 274.0 kPa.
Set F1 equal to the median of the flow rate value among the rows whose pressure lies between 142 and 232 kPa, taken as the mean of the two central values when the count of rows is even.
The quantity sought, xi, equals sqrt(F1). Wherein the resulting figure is 1.50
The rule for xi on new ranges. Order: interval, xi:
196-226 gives 1.51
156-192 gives 1.58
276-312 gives 1.53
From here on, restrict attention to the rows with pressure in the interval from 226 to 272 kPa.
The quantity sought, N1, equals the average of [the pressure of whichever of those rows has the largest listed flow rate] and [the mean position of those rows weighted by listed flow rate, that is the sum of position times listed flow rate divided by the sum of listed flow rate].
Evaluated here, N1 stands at 239.0 kPa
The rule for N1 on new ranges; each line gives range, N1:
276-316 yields 292.7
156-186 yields 178.2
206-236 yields 215.2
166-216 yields 187.5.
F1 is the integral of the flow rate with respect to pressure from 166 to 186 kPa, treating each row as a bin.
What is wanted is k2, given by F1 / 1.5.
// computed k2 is 33.8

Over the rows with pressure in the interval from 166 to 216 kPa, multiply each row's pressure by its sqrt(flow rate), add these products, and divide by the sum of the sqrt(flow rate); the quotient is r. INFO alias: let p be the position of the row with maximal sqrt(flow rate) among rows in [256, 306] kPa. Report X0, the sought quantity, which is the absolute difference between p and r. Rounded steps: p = 274.0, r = 191.3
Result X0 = 82.7 kPa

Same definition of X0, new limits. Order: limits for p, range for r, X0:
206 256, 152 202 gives 32.0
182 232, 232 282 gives 72.9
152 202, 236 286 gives 78.0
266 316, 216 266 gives 32.8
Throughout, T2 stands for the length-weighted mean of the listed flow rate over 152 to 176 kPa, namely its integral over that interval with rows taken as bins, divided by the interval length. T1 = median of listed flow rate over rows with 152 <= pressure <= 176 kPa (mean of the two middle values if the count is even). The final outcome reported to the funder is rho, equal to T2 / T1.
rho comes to 1.03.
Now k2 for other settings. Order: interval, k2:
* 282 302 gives 31.0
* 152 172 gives 29.3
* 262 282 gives 30.6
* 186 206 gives 33.5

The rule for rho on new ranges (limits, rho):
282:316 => 0.99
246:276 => 0.99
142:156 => 1.00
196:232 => 1.01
